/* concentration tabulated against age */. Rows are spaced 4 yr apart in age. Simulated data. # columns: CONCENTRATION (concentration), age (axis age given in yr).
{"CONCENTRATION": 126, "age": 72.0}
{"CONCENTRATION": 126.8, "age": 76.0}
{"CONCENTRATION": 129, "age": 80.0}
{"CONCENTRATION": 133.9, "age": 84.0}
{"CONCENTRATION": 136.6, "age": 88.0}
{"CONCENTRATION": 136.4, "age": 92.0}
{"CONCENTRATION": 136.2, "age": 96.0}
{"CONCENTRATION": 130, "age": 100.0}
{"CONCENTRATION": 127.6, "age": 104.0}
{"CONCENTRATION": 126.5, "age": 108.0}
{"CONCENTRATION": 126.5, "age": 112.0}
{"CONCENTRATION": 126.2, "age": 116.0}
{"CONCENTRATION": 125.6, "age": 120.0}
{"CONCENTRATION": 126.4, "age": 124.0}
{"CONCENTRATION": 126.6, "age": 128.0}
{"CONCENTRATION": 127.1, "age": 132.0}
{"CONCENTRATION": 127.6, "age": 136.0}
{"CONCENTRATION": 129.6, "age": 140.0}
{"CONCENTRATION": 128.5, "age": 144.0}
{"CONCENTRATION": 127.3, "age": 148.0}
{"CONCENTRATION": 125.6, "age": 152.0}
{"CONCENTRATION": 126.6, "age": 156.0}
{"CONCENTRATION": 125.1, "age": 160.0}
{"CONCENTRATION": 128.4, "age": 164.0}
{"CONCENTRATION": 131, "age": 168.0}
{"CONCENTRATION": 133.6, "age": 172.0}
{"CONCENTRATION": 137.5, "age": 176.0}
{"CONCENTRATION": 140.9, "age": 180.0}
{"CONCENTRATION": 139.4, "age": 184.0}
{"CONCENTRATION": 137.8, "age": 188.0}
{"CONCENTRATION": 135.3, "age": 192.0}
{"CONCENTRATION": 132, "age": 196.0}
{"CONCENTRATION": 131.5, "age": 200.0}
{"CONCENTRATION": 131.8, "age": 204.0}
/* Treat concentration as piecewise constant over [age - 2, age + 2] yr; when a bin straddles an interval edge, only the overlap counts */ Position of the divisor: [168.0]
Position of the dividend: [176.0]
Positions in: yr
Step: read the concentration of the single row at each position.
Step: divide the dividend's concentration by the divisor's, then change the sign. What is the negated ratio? -1.05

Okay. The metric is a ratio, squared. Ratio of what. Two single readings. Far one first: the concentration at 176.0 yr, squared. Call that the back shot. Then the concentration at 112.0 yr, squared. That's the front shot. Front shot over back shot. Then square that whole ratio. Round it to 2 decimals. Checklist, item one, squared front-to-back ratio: 0.72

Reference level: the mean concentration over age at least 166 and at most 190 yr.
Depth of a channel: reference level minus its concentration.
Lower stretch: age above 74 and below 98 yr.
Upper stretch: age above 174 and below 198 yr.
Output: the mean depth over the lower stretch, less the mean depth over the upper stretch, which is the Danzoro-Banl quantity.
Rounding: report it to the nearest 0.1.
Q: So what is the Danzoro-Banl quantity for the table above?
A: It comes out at 4.0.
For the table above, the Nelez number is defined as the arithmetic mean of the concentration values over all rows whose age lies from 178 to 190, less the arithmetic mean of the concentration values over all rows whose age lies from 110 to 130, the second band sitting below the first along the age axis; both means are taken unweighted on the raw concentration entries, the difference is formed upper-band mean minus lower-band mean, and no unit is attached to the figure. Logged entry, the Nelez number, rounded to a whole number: 13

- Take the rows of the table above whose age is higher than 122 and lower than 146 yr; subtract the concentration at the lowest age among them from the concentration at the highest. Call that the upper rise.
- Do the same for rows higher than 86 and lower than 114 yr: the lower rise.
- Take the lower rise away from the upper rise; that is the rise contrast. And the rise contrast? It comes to 12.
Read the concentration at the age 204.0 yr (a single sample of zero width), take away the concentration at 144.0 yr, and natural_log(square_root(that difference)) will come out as 0.60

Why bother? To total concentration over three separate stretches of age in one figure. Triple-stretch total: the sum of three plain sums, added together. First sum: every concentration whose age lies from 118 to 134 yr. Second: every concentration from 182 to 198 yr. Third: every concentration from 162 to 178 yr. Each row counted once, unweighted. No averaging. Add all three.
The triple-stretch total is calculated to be 1581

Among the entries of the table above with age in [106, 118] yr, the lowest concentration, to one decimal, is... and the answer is 126.2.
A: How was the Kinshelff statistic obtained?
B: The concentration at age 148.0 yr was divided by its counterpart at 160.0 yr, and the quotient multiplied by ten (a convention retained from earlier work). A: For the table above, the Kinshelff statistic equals 10.2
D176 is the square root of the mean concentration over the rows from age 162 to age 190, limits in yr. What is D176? 11.6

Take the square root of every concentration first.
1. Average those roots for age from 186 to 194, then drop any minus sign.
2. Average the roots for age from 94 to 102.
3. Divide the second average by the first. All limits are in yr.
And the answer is 0.99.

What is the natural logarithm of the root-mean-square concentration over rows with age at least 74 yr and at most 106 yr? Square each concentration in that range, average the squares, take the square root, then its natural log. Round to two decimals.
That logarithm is 4.88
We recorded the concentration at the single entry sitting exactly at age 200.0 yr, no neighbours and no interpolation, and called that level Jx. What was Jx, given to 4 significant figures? 131.5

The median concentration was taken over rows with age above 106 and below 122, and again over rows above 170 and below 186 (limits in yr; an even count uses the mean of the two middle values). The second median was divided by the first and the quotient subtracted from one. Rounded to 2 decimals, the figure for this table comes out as -0.10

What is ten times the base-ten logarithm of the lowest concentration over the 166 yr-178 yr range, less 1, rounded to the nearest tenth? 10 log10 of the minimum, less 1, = 20.2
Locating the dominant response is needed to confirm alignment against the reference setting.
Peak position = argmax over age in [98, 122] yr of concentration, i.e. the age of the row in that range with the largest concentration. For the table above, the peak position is 100.0 yr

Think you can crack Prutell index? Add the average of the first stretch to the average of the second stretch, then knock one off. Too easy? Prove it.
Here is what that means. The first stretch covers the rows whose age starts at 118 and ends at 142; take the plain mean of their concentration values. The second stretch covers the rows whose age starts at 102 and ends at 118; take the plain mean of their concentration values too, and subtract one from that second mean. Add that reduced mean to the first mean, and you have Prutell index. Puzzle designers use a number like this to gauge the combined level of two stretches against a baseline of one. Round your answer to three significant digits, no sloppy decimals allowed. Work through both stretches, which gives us 253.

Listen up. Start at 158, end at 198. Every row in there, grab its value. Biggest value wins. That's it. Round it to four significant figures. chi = 140.9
